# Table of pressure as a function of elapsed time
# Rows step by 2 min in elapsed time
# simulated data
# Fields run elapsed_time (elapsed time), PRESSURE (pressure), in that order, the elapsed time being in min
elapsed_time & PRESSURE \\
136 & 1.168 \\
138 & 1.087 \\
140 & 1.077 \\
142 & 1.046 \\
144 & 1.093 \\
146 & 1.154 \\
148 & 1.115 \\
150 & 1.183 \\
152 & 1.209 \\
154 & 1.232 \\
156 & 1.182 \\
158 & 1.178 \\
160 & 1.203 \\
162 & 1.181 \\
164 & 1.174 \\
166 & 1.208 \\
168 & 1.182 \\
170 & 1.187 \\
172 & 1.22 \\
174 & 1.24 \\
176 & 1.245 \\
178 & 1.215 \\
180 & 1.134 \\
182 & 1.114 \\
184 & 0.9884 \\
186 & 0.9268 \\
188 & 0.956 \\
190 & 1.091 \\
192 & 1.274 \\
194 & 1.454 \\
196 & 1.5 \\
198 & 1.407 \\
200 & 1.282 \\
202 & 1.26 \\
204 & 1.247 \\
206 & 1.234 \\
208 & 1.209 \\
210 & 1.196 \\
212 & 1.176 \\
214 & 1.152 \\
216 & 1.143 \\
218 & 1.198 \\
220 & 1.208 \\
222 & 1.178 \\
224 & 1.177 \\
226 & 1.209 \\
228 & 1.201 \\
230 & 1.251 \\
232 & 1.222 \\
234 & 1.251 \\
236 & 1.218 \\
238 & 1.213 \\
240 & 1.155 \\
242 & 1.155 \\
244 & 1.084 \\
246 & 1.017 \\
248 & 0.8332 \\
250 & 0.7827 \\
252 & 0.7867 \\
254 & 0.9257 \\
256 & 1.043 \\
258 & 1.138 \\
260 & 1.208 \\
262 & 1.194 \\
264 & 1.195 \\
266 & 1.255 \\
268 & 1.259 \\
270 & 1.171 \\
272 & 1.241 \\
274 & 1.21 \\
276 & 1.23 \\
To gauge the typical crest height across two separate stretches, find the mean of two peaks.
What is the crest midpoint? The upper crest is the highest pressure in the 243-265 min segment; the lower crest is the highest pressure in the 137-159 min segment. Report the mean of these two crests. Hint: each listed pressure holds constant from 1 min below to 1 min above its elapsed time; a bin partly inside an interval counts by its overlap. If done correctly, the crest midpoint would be 1.22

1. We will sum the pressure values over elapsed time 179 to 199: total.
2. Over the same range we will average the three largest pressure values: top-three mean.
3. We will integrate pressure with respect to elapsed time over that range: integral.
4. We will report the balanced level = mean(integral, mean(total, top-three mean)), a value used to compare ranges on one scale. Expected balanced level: 15.2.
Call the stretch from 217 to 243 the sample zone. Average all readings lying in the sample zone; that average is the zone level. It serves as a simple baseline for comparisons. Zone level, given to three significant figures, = 1.20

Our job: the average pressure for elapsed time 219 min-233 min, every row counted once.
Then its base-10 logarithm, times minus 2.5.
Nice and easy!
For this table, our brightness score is -0.204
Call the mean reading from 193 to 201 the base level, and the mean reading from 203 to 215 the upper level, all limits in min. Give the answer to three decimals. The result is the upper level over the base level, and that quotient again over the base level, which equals 0.604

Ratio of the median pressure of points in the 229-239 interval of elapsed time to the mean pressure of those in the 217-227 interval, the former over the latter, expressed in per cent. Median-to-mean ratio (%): 102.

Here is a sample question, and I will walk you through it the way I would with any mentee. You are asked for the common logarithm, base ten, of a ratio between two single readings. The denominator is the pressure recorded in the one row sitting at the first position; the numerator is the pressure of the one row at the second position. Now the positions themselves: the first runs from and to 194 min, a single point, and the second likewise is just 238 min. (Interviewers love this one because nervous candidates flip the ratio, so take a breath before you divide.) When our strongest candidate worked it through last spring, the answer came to -0.08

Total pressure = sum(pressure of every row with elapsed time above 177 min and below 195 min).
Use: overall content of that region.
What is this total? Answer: 10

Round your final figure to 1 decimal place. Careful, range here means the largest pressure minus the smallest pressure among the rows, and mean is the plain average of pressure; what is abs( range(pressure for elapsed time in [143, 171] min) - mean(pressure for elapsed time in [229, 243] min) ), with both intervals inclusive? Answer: 1.1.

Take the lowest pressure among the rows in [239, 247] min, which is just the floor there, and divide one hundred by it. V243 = 98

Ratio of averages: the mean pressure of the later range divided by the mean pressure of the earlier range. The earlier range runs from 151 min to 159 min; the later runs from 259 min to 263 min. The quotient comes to 1.00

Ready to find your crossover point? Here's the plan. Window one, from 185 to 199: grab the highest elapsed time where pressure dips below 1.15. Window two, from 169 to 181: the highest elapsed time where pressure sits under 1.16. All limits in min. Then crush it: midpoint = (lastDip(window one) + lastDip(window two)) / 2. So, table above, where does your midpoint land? 185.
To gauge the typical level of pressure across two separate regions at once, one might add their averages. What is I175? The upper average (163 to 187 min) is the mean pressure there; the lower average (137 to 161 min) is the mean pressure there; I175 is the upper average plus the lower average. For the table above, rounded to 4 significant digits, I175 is 2.299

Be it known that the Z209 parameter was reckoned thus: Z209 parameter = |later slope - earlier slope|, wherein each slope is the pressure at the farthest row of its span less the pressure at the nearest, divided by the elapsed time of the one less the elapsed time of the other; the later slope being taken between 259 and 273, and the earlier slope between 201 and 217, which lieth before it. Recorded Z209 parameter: 0.011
